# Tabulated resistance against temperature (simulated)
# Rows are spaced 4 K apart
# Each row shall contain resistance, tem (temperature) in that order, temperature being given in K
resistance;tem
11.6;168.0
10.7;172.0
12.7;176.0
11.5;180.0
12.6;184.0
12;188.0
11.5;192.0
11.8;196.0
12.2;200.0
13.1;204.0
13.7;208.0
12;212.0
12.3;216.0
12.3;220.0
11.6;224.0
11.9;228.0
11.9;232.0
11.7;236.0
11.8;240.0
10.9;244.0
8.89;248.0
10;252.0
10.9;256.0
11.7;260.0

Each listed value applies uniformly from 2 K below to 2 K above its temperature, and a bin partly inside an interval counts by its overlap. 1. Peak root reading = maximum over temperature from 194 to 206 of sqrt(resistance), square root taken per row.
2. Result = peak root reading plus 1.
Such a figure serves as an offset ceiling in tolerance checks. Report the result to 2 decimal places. 4.62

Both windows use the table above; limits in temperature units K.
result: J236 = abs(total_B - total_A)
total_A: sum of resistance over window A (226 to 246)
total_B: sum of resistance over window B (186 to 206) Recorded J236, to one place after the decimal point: 2.4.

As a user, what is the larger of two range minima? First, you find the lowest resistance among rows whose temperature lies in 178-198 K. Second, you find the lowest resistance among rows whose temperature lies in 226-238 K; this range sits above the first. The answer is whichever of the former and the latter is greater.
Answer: 11.7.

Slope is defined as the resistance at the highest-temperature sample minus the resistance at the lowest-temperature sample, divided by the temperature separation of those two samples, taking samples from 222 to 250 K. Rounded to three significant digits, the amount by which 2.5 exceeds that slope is 2.61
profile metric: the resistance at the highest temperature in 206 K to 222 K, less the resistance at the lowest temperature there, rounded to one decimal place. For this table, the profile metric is -1.4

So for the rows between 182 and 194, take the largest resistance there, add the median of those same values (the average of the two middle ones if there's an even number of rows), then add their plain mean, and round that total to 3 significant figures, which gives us 36.6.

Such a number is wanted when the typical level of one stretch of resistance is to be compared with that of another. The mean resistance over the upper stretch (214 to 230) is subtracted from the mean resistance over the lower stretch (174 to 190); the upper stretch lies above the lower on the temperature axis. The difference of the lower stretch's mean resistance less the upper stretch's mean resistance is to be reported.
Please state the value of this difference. 0.2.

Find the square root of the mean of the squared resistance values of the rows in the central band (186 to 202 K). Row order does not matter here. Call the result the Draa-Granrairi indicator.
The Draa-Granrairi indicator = 11.9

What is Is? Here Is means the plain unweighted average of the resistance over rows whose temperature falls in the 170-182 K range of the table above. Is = 11.6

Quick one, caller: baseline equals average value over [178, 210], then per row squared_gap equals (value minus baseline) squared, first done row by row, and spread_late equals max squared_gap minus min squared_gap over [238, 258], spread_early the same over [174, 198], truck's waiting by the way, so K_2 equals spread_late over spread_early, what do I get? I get 21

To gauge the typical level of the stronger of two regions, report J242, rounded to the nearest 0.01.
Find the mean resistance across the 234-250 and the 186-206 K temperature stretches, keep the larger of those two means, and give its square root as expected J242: 3.48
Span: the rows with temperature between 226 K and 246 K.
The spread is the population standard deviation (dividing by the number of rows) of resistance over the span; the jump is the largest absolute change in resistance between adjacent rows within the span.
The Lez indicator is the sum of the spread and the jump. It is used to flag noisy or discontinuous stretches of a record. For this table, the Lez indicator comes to 1.3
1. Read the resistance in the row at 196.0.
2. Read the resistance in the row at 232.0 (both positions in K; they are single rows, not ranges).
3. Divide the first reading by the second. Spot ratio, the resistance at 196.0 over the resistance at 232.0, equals 0.99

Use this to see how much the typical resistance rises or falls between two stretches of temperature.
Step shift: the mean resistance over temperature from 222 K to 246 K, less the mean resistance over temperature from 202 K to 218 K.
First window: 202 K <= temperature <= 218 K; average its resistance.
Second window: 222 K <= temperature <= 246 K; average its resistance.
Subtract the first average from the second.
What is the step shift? -1.1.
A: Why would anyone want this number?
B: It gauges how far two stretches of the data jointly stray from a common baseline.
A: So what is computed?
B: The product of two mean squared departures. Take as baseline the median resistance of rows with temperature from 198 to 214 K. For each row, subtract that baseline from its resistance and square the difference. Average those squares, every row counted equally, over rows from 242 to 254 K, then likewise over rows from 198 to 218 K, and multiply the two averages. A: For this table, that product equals 3.3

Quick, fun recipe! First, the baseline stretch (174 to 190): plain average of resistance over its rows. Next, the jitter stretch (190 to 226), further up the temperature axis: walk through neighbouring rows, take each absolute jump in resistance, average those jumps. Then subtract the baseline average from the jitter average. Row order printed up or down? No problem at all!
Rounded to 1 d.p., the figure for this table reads -11.6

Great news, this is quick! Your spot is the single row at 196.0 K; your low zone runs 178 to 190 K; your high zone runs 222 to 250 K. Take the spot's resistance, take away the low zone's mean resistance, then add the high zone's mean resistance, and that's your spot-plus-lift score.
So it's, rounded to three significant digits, 11.0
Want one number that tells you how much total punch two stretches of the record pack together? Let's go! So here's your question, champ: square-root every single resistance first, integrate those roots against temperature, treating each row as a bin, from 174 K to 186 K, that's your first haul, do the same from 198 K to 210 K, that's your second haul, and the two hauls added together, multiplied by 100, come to 8527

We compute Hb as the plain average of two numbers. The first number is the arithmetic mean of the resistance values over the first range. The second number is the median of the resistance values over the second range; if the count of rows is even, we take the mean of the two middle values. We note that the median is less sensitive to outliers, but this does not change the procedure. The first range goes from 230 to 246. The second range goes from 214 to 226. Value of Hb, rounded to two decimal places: 11.94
